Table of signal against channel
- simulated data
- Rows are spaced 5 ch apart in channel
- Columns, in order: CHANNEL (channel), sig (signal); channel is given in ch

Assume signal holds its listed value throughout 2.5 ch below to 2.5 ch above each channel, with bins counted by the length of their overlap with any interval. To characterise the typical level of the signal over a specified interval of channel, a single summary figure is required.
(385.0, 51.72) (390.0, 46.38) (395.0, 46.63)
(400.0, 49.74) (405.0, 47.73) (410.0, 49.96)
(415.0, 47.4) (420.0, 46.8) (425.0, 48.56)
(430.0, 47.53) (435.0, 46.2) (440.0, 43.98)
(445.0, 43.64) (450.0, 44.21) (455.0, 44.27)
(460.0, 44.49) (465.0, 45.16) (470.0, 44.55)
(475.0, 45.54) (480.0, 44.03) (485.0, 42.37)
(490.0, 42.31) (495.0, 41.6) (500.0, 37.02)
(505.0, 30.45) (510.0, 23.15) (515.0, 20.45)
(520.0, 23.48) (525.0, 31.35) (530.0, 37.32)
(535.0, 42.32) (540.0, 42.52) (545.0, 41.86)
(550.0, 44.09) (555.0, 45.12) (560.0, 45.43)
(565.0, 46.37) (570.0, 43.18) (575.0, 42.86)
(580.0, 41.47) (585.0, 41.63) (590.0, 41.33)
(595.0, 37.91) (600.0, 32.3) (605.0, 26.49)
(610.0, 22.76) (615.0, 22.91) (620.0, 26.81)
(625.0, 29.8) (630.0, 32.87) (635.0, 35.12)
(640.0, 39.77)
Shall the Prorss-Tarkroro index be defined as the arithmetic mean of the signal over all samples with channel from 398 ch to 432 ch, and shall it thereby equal 48.2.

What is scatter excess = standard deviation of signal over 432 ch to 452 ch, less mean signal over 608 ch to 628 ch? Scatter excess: -25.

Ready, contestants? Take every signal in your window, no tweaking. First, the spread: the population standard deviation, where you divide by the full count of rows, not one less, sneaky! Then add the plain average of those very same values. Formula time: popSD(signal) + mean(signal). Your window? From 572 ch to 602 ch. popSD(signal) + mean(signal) 43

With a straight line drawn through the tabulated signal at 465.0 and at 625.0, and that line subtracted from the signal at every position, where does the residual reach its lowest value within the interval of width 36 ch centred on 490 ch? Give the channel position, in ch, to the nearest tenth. 505.0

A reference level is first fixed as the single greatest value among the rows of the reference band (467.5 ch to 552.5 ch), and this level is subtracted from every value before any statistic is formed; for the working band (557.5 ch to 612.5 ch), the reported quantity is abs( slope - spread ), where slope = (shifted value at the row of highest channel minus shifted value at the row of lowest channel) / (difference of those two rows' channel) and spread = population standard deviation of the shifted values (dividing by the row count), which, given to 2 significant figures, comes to 7.9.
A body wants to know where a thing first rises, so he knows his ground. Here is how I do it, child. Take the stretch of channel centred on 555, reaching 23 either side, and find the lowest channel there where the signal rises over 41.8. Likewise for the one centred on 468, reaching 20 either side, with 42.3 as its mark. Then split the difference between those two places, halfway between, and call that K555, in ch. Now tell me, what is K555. 492.5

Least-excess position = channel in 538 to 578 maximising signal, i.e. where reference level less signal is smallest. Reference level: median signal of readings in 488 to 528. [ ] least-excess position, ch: 565.0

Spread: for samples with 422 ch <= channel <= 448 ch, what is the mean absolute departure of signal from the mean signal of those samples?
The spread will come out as 1.7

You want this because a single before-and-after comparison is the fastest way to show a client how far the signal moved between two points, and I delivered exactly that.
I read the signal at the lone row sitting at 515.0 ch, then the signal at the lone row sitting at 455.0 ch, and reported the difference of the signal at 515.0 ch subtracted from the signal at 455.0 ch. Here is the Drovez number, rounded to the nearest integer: 24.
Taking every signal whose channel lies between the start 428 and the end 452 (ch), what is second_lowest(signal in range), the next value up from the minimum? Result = 43.98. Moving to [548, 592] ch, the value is 41.47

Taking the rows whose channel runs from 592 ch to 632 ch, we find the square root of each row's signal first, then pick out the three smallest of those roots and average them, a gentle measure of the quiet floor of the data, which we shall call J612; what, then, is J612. 4.9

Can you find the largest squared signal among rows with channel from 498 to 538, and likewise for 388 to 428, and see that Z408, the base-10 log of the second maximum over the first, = 0.14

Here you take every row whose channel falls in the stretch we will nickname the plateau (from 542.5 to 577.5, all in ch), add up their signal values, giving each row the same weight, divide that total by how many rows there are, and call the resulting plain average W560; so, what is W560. 44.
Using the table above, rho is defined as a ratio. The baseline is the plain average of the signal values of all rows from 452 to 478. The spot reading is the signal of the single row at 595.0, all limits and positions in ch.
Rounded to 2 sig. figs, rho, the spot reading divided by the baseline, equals 0.85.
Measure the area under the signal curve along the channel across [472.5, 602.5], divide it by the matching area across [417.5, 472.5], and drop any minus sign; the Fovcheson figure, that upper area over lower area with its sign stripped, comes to 2.0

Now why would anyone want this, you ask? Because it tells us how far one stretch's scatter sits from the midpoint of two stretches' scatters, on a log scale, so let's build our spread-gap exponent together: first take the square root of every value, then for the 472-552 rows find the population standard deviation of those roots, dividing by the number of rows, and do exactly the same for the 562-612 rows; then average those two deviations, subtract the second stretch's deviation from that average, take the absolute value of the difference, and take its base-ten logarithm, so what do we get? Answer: -1.44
